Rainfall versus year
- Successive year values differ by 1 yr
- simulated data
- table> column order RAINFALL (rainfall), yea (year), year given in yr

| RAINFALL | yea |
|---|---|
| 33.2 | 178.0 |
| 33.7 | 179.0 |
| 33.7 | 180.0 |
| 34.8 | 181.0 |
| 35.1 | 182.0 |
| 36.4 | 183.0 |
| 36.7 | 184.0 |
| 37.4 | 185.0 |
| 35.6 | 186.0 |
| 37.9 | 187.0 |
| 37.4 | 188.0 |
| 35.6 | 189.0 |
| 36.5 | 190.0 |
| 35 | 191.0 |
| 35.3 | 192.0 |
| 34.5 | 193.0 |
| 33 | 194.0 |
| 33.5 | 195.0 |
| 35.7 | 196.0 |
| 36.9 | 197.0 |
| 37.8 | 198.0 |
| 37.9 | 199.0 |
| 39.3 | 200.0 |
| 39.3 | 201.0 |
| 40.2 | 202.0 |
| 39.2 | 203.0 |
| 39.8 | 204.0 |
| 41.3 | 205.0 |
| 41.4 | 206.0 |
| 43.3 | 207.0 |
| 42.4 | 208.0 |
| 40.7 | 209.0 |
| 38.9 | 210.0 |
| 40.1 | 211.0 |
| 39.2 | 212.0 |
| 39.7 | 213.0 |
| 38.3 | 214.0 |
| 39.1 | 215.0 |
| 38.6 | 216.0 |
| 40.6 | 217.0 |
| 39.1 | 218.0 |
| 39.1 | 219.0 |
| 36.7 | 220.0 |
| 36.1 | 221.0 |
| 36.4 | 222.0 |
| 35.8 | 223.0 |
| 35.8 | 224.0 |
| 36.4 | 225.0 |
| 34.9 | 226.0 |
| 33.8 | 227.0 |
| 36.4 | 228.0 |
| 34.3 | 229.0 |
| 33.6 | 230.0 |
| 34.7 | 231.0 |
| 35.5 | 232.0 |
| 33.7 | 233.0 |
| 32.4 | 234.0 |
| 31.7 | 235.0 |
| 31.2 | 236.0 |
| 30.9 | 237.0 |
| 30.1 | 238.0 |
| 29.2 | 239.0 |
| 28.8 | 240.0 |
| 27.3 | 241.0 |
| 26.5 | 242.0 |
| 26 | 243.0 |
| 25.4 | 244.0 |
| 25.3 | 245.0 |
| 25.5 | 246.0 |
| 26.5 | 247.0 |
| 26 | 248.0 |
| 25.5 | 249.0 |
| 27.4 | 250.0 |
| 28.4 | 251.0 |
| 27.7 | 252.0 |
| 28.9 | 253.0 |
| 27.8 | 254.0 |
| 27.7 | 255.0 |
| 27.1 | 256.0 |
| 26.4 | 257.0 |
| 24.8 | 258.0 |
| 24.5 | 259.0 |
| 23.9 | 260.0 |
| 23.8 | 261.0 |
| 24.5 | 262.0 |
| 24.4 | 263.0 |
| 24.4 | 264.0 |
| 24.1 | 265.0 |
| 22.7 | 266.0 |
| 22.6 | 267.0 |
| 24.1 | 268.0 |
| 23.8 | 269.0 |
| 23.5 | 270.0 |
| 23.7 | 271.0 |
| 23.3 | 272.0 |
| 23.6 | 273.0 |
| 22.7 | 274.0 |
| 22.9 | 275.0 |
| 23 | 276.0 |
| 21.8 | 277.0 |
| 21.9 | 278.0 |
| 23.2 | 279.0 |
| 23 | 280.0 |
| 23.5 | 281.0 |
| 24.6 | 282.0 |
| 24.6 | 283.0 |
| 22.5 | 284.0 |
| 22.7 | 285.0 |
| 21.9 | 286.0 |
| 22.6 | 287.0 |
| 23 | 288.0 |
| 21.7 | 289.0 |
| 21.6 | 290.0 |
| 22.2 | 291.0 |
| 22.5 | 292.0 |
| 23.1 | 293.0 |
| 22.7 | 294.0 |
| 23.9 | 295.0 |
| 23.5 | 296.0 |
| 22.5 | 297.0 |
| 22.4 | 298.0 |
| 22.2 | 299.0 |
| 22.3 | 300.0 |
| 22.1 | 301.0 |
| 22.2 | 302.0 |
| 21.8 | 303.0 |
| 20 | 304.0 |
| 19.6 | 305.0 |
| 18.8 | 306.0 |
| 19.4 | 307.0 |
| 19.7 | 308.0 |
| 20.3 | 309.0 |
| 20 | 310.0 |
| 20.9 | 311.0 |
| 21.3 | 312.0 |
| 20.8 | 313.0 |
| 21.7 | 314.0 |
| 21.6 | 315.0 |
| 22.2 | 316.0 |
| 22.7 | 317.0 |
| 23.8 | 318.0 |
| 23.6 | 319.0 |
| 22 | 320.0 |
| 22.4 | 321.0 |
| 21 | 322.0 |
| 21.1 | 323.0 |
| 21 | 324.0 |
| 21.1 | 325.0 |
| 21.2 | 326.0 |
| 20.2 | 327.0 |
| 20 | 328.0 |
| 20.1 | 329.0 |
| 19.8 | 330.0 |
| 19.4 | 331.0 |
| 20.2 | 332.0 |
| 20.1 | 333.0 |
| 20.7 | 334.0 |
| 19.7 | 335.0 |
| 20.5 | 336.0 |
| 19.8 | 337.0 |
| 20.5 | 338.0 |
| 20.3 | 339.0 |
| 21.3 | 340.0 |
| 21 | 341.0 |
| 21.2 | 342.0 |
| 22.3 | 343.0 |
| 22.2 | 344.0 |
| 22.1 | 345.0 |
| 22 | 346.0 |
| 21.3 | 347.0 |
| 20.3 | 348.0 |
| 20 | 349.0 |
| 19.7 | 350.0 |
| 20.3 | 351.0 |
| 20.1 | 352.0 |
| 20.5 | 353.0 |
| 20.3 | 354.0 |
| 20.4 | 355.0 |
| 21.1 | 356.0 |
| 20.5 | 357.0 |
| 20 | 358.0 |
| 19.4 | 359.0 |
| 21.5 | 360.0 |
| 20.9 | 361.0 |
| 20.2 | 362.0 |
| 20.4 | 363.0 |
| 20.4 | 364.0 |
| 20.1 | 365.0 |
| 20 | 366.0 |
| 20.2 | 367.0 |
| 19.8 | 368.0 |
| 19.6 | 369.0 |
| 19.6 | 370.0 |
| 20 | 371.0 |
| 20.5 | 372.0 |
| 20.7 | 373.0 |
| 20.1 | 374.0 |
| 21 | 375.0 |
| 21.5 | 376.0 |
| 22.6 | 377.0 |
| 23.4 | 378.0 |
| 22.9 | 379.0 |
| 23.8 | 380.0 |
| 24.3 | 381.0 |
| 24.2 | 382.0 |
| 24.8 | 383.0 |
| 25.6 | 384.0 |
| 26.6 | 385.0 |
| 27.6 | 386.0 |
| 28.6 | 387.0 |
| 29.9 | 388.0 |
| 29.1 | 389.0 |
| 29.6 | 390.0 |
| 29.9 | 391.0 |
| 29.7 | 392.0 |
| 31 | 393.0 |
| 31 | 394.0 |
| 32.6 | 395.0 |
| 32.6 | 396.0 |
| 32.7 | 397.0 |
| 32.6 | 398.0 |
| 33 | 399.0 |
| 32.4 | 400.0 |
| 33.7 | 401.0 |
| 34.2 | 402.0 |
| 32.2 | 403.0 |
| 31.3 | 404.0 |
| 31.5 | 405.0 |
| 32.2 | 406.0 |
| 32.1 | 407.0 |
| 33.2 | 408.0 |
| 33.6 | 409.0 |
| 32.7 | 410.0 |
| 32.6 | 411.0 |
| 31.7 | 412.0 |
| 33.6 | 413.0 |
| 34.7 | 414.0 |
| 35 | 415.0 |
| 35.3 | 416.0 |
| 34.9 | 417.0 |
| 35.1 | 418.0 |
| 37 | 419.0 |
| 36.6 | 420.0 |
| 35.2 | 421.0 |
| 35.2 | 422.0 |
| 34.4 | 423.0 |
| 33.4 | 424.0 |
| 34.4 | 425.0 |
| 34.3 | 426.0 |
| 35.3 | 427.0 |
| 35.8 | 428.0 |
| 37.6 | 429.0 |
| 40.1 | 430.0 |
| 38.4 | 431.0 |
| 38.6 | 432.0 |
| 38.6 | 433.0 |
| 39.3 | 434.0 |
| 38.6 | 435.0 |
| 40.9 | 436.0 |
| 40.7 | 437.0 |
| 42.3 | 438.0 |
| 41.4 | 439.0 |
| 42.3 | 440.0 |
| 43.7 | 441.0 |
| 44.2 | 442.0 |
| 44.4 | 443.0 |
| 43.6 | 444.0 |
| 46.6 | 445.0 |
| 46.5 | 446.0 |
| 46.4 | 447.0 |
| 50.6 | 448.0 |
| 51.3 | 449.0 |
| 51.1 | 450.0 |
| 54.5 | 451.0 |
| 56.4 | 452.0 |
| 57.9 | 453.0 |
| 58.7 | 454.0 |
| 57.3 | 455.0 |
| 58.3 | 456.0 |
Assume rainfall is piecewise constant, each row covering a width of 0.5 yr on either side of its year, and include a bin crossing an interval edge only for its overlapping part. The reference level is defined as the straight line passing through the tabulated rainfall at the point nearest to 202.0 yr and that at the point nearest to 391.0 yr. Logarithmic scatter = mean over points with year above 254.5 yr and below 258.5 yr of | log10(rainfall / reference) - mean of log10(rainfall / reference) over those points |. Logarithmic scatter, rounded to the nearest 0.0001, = 0.0142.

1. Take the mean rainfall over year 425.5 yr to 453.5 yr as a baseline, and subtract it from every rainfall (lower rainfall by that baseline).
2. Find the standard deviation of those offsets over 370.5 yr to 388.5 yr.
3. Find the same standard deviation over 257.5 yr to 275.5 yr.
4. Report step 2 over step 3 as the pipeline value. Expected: 4.4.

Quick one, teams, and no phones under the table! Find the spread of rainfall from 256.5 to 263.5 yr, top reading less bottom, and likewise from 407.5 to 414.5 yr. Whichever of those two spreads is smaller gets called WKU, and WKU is 2.60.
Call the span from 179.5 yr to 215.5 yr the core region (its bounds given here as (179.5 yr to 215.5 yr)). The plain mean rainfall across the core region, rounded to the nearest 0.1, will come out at 37.7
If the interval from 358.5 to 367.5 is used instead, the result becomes 20.3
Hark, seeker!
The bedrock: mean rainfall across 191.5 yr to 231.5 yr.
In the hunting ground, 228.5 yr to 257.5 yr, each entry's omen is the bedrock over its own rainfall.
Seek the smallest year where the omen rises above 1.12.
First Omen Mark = 230.0 yr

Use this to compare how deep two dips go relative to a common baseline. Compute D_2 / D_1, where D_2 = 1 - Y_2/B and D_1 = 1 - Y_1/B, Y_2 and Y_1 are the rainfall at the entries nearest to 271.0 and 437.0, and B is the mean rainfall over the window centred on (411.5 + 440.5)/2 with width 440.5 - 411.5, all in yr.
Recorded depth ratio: -3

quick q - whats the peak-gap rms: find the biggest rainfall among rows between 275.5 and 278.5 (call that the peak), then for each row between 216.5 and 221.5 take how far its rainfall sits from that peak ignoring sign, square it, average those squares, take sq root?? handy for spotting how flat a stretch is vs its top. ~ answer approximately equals 15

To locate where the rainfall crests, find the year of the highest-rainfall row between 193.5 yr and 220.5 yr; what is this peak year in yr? 207.0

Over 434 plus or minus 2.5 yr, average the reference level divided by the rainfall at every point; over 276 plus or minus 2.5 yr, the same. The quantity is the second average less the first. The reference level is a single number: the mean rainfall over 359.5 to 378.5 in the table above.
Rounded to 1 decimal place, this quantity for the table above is 0.4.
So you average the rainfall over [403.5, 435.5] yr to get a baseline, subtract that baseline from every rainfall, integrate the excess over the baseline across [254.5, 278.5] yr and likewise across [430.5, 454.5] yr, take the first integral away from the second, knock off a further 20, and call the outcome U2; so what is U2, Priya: 502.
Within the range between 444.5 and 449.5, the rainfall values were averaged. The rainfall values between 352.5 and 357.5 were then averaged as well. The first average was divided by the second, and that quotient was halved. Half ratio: 1.2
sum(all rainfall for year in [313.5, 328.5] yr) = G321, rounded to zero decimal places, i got 326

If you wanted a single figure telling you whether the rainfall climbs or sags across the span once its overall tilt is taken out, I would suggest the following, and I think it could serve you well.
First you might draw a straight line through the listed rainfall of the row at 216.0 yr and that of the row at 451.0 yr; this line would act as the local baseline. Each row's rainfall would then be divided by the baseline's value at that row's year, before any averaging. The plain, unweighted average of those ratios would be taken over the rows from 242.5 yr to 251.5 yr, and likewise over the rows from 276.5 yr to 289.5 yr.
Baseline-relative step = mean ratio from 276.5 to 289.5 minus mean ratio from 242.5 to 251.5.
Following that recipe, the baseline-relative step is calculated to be -0.11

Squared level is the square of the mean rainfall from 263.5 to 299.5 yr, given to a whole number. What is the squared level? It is 529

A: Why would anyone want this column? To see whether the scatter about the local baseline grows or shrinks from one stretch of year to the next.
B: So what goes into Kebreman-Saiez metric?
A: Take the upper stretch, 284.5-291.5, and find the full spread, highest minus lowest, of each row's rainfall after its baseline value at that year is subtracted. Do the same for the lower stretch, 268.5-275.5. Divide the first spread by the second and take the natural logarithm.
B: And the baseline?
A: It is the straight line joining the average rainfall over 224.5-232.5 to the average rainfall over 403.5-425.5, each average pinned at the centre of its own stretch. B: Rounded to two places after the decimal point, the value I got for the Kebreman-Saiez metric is 0.26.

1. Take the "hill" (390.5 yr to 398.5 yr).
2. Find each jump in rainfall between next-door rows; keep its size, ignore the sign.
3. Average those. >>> 0.47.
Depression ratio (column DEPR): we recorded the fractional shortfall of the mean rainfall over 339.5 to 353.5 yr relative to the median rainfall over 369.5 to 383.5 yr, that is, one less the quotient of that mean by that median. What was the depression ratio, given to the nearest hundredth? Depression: 0.05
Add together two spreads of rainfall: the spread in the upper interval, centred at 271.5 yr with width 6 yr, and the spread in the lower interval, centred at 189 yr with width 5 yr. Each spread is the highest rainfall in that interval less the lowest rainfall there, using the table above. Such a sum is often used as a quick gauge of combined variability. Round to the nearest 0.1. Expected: 4.0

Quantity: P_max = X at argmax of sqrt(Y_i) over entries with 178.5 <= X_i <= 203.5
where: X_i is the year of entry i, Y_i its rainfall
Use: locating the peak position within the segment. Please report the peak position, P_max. 202.0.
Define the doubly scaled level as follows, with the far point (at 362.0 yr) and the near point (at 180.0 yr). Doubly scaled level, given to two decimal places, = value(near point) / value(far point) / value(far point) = 0.08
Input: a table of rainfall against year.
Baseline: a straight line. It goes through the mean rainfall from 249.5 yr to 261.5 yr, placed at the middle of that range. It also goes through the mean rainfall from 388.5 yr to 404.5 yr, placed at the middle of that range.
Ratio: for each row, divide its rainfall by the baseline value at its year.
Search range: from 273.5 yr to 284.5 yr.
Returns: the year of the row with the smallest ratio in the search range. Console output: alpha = 277.0 yr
